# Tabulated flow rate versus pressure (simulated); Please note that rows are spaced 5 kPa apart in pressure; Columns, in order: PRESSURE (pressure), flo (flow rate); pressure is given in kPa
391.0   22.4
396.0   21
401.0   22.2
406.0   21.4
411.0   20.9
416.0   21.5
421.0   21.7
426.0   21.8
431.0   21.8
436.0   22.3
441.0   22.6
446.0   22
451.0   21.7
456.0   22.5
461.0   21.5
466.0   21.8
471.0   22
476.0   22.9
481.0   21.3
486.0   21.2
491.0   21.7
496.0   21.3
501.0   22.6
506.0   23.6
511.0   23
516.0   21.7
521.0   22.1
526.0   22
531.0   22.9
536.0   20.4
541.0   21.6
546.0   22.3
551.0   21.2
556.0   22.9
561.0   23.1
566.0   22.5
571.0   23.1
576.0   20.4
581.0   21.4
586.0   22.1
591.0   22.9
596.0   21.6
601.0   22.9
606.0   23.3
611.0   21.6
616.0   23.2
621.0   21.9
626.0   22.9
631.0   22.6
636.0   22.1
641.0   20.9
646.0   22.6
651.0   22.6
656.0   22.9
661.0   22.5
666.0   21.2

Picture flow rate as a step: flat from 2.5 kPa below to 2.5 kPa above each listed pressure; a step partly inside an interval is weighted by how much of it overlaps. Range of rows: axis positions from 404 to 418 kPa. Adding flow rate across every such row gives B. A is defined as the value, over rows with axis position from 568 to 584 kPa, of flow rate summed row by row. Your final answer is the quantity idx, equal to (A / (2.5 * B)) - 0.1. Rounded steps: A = 64.9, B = 63.8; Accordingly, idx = 0.307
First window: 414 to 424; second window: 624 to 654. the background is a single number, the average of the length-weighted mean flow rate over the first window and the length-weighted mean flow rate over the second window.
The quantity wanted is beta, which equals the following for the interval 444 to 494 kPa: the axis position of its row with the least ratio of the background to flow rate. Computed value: 476.0 kPa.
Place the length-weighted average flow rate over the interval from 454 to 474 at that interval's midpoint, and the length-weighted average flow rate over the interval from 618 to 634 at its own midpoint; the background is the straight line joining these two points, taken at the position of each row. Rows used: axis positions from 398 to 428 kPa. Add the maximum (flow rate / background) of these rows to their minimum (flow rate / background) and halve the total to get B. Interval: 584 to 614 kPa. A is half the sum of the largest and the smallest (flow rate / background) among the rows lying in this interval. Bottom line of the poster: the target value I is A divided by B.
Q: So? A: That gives 1.01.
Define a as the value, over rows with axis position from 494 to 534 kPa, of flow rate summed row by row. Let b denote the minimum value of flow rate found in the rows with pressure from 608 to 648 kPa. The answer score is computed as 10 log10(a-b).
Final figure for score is 21.99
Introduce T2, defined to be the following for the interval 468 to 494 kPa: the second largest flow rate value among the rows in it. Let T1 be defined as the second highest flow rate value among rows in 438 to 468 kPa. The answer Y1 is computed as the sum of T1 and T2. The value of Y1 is 44.5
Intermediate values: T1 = 22.5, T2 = 22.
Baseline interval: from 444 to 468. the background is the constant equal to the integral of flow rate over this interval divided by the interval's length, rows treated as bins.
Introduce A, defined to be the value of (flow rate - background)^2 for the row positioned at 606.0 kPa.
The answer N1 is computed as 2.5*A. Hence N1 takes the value 5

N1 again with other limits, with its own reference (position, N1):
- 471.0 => 0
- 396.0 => 2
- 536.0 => 6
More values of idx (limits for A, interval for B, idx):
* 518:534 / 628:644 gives 0.309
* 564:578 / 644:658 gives 0.288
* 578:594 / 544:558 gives 0.300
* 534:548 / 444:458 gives 0.289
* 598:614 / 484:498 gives 0.322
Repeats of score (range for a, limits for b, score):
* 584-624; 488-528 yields 21.99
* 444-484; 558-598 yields 21.91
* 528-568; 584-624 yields 21.91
